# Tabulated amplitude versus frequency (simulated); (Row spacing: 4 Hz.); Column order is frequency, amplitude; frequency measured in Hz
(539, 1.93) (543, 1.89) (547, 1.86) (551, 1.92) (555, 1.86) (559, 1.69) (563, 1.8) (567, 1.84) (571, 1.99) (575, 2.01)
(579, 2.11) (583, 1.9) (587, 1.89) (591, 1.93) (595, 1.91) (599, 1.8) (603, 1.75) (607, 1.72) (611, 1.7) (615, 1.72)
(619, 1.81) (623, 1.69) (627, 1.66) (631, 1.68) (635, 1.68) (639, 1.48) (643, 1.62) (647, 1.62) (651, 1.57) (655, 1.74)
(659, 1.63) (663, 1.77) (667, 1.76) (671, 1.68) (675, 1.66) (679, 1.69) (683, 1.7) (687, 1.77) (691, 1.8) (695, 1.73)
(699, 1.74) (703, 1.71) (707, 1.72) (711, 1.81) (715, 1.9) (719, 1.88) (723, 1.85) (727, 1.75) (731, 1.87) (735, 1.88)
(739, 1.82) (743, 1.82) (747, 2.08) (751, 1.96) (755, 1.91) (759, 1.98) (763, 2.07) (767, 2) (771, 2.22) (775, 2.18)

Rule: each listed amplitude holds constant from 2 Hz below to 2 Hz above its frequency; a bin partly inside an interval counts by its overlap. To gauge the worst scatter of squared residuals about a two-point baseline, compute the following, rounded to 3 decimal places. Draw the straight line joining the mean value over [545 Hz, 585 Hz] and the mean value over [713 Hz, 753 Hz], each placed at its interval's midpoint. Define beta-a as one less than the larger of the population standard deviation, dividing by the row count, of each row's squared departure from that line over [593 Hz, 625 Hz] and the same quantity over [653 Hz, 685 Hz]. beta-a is -0.983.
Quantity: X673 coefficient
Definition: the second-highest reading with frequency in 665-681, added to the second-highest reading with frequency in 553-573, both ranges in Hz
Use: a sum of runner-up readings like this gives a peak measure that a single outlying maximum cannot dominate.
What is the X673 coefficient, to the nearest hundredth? 3.55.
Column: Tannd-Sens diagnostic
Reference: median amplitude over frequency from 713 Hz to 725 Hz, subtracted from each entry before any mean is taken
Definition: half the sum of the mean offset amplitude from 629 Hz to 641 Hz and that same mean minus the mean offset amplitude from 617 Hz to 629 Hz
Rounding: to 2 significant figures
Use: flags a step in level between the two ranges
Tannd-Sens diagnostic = -0.19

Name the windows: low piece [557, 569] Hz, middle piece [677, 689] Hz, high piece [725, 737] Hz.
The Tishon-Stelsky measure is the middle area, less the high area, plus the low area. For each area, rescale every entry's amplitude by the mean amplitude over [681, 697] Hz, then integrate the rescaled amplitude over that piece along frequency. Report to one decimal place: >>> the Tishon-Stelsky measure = 11.4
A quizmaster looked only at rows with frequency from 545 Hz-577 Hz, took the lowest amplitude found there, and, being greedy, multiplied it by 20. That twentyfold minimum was 33.8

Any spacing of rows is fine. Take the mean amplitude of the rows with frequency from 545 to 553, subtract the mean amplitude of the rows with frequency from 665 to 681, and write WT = 0.19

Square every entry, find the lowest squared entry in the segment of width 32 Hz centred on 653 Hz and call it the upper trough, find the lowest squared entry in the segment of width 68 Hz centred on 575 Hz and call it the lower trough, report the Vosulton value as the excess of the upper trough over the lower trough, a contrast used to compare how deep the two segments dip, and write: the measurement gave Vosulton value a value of -0.67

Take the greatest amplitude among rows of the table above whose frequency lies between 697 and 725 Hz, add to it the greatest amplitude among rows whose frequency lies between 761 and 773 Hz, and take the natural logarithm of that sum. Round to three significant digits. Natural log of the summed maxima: 1.42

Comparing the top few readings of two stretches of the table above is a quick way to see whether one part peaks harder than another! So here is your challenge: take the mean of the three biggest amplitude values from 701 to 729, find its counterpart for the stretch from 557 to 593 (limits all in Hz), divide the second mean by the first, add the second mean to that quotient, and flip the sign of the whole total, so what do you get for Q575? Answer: -3.12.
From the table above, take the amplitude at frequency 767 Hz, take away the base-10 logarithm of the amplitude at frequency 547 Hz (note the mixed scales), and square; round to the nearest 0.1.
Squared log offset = 3.0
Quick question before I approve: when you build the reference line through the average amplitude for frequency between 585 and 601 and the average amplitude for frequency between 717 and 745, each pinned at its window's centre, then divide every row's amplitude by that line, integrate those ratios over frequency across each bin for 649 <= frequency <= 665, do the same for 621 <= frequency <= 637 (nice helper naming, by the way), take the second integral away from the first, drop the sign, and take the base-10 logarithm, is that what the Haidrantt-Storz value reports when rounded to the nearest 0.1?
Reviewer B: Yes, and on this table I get -1.2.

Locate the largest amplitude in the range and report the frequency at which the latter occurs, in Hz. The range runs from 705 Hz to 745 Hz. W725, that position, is 715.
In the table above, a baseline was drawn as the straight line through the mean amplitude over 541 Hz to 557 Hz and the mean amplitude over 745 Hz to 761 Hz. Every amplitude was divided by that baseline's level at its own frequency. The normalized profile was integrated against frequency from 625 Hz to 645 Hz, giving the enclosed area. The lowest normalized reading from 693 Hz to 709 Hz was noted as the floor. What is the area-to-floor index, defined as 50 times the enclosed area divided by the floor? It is 966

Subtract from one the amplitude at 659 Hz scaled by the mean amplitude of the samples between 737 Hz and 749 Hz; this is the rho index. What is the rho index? 0.15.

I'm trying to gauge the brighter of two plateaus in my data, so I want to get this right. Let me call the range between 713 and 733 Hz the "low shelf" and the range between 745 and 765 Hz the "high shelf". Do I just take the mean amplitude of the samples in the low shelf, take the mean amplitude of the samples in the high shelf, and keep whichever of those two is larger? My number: 2.00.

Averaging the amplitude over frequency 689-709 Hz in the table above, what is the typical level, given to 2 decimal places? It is 1.74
